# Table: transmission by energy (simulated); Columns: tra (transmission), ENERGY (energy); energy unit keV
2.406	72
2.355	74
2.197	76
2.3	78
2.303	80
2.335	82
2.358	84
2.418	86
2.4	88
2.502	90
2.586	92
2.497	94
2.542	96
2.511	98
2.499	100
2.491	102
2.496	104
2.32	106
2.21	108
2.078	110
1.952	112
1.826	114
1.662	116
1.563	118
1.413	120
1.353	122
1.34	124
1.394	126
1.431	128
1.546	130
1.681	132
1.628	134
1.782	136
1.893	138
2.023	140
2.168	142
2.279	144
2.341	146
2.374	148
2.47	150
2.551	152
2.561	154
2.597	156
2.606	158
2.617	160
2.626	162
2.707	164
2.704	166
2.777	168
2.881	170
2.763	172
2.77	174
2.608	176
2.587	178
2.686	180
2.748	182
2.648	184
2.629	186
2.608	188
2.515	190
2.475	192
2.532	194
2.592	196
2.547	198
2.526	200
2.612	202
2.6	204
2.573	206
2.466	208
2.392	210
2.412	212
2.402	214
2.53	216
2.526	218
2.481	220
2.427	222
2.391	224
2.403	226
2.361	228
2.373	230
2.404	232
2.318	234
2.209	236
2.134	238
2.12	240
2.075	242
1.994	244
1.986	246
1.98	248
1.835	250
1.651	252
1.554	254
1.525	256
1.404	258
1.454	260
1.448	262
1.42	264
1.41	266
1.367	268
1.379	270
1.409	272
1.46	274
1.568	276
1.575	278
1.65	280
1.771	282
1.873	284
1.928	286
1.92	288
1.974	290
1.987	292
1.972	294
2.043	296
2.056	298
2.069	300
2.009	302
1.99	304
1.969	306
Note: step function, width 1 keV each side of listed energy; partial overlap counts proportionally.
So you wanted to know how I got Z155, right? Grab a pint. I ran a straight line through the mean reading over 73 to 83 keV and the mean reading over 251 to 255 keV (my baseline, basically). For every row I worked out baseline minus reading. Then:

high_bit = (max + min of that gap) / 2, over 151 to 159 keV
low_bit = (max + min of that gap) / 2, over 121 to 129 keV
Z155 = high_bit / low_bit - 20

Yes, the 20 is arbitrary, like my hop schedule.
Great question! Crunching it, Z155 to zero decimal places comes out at -21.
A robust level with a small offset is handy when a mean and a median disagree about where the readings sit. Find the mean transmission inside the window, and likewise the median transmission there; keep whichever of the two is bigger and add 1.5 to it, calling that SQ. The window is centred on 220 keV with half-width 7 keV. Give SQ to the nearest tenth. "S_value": 4.0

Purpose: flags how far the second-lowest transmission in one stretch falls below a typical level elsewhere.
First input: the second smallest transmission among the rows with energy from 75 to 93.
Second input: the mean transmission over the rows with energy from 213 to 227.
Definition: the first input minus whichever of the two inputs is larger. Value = -0.15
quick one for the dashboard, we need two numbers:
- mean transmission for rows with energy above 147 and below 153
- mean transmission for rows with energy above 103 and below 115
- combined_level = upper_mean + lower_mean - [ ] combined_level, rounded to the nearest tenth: 4.6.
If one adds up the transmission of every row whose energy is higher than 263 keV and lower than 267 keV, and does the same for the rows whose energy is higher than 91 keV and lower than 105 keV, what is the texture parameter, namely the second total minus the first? 15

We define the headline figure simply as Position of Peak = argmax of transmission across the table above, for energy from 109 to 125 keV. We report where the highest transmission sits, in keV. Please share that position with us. 110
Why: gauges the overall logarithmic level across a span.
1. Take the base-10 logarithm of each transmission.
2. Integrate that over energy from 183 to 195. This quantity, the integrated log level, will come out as 4.9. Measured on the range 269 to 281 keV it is 2.1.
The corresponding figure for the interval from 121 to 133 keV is 1.9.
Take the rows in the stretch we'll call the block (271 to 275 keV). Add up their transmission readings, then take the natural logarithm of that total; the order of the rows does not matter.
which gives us 1.05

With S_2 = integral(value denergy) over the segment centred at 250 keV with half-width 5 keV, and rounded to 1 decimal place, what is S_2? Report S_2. 18.0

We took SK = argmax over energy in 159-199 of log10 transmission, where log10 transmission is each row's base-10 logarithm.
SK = 170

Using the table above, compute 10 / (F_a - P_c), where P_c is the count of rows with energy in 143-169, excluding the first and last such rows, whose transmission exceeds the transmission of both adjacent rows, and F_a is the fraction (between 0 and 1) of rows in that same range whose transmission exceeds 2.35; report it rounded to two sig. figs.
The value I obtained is -65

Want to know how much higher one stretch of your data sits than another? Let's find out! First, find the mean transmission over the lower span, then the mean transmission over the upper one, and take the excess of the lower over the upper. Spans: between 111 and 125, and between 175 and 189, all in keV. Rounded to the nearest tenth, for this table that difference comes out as -1.1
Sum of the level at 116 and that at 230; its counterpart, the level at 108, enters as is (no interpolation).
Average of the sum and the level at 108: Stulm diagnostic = 3.12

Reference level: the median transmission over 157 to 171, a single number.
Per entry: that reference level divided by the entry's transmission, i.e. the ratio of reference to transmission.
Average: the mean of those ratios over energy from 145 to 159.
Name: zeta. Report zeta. 1.08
